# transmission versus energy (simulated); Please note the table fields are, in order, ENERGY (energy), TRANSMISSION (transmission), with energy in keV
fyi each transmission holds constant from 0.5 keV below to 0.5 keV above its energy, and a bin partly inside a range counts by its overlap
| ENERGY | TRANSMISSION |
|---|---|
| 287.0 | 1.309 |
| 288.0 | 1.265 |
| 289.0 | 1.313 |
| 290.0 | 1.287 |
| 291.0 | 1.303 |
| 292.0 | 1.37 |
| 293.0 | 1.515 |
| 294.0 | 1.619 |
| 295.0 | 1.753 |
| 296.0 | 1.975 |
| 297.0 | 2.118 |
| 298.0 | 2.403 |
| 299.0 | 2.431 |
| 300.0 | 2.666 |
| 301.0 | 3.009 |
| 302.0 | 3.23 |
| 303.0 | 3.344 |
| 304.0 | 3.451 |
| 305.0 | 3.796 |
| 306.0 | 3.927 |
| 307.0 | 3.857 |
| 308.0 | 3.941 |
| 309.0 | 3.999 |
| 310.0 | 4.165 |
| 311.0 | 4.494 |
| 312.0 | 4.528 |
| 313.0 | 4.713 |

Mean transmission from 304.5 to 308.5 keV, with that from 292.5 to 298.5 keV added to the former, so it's 5.8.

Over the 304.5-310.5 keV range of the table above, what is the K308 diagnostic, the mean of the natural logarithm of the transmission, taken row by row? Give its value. 1.4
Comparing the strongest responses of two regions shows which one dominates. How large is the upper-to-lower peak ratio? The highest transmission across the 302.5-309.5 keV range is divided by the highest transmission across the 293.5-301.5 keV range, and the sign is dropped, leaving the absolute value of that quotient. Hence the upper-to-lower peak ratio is 1.3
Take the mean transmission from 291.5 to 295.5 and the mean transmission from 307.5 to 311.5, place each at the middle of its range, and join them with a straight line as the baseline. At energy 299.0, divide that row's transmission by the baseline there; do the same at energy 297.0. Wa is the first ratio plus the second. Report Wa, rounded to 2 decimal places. 1.99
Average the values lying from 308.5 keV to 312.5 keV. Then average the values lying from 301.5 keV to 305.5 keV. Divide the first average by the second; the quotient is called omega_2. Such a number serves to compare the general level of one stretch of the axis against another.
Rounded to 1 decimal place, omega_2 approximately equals 1.2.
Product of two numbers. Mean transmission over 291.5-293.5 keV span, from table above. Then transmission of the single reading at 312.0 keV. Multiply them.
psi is 6.5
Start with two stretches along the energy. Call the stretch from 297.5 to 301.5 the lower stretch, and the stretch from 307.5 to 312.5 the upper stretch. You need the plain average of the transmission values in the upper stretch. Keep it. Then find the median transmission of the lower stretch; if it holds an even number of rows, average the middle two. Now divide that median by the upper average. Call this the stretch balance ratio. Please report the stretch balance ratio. 0.60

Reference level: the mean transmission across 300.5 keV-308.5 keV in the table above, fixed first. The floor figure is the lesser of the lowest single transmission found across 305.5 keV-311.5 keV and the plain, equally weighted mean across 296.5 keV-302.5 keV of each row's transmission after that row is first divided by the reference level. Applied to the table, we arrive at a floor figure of 0.74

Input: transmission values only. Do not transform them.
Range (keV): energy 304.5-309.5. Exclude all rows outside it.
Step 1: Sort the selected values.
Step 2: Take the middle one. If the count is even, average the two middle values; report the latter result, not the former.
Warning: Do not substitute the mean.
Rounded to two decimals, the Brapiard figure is 3.93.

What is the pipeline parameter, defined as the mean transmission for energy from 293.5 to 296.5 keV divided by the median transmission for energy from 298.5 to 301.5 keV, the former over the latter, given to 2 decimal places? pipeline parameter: 0.67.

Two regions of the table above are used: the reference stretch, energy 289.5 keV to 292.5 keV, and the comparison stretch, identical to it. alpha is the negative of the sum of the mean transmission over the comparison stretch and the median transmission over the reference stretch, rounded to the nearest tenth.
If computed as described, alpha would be -2.6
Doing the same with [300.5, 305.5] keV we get -6.7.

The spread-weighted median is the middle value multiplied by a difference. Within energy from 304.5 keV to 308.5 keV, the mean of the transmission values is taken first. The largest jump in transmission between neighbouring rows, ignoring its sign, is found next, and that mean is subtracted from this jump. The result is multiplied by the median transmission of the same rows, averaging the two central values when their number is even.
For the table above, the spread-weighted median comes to -15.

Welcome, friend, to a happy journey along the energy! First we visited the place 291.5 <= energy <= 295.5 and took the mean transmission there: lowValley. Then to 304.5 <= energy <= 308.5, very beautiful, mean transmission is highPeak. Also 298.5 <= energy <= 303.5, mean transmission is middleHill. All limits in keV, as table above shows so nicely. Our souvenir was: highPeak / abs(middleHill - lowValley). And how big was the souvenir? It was 2.8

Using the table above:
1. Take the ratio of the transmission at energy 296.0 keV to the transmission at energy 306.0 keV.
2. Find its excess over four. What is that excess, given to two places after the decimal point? -3.50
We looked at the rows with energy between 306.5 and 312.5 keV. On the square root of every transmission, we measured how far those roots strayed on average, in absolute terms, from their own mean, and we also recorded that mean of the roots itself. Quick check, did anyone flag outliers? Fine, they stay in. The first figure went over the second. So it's 0.03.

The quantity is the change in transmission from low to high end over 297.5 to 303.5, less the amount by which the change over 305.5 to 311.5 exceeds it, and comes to 1.3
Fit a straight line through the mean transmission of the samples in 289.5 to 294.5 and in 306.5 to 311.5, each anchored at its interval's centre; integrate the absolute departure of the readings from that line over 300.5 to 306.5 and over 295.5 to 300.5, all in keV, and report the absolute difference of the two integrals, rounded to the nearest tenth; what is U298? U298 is 1.1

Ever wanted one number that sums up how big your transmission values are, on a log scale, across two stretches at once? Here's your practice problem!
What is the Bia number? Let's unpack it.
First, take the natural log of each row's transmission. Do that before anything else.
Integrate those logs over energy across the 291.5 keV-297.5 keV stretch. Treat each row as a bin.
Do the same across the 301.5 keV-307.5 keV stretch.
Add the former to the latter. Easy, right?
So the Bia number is 10.9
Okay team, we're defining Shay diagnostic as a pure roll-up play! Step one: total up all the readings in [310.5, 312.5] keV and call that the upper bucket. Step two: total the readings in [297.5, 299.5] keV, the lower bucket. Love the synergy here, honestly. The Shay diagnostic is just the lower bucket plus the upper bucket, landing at 13.9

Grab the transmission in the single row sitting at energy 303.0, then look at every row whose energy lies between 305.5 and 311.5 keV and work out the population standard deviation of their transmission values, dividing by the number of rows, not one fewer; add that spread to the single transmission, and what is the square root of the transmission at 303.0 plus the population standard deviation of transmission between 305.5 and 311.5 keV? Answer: 1.9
